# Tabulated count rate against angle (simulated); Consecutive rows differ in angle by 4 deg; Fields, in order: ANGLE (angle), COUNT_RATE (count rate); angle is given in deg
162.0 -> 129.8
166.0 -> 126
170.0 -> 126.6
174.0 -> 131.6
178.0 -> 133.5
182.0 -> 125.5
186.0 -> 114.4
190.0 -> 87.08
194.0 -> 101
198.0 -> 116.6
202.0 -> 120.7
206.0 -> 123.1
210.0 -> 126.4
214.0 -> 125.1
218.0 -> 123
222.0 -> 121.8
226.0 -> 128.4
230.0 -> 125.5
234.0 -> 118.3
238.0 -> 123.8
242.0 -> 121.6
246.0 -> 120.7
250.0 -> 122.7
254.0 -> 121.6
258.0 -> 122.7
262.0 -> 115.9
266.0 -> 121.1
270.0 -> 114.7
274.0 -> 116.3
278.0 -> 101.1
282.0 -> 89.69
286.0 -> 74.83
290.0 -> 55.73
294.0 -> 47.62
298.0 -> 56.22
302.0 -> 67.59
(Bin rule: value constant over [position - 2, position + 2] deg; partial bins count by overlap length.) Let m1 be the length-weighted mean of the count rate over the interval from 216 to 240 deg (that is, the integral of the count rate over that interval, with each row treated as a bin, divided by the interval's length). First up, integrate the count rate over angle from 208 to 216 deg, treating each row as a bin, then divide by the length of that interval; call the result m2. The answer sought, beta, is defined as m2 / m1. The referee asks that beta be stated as 1.02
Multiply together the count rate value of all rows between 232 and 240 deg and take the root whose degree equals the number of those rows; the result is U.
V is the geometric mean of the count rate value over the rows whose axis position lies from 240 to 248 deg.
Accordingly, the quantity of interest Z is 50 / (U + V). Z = 0.206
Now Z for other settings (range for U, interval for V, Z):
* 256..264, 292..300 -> 0.292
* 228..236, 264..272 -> 0.209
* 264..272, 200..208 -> 0.209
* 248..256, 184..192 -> 0.225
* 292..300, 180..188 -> 0.291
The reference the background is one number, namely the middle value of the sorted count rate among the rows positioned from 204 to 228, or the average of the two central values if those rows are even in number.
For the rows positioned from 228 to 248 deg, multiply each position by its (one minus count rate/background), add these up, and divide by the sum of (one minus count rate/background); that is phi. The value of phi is 240.4 deg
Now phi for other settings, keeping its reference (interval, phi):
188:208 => 192.9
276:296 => 288.2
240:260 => 248.9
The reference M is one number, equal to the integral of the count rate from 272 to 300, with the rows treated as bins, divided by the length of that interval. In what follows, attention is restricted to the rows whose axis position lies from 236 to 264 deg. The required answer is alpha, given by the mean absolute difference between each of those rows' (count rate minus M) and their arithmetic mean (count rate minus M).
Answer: 2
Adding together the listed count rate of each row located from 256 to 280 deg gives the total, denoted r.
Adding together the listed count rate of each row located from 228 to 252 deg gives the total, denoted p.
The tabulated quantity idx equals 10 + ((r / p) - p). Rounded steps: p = 733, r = 692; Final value -722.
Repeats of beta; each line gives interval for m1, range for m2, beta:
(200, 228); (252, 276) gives 0.96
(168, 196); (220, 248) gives 1.05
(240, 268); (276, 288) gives 0.73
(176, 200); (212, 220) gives 1.10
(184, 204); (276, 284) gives 0.88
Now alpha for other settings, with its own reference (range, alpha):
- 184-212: 11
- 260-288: 14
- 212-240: 2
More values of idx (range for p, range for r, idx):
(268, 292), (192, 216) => -541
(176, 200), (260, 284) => -667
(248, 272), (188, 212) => -708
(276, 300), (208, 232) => -413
